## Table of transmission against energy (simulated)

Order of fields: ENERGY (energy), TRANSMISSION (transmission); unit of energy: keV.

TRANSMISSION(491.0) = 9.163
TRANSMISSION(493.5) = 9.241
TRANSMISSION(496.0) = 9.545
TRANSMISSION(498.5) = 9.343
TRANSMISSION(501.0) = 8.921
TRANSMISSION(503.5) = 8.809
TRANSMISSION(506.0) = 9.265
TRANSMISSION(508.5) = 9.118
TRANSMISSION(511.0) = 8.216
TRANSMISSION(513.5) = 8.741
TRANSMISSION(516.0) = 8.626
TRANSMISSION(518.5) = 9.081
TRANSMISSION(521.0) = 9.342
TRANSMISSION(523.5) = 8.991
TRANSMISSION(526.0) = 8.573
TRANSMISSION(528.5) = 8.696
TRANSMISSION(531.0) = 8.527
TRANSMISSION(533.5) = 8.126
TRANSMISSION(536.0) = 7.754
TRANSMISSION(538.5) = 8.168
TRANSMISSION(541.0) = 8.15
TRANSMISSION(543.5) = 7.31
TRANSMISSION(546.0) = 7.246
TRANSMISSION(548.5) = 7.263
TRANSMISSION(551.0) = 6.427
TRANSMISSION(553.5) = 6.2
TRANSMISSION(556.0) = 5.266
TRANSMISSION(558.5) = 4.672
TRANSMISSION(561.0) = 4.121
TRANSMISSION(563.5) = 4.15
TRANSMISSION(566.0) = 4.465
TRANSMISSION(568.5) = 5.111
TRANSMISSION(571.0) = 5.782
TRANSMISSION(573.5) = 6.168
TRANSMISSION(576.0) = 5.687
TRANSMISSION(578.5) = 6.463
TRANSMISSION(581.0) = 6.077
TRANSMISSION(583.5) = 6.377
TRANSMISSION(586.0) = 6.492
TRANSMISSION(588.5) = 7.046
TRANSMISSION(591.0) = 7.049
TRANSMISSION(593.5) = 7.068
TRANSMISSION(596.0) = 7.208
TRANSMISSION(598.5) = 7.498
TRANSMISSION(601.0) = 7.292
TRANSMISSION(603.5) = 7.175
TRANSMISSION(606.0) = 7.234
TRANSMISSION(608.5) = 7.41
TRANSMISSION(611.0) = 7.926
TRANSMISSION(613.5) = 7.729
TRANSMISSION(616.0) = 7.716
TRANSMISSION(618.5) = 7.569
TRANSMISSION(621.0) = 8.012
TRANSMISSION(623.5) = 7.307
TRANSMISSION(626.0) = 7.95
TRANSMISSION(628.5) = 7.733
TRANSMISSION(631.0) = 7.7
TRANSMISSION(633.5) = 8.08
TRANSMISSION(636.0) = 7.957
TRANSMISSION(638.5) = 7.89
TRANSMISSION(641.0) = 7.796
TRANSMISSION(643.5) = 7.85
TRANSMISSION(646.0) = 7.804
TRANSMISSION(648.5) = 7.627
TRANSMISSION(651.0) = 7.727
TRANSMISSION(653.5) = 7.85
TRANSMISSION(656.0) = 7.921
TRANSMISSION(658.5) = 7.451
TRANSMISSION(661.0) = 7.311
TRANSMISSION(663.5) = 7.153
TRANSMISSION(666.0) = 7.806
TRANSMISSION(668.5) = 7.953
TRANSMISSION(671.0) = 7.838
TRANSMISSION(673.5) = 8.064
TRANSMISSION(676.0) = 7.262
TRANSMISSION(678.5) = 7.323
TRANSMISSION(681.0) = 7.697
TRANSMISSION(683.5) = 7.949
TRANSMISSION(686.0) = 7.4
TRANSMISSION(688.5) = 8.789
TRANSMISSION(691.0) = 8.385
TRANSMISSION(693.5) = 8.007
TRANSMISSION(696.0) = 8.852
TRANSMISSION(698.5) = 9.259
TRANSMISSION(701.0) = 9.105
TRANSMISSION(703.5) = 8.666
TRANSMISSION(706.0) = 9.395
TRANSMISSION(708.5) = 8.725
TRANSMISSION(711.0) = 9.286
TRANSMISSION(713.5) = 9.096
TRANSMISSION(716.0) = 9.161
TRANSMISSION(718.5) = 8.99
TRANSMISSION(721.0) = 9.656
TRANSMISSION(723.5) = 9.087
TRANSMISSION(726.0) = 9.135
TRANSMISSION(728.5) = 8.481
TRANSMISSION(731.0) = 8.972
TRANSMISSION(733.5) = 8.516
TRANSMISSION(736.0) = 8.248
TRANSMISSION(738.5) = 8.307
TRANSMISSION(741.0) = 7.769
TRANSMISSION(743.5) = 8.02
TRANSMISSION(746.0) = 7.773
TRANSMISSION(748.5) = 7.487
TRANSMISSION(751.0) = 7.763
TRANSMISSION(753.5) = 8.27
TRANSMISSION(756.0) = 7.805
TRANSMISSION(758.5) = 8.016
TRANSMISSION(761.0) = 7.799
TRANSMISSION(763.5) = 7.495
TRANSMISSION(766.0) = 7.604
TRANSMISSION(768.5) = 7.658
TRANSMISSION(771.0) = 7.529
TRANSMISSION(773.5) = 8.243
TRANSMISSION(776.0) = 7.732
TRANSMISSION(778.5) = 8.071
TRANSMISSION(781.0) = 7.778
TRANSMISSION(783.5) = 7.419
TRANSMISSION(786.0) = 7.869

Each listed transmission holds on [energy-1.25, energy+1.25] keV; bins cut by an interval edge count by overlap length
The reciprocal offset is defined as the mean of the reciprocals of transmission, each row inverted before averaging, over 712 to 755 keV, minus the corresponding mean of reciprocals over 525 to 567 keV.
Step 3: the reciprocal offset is -0.040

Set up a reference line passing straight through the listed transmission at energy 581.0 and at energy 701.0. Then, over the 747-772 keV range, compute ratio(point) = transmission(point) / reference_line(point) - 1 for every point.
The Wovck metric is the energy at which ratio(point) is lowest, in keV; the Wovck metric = 771.0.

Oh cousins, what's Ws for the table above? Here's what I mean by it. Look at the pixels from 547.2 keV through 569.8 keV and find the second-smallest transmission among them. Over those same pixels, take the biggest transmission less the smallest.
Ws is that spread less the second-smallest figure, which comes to -1.0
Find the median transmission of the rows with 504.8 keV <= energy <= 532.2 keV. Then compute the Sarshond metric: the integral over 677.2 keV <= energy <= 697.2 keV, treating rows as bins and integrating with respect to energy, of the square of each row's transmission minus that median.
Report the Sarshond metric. 16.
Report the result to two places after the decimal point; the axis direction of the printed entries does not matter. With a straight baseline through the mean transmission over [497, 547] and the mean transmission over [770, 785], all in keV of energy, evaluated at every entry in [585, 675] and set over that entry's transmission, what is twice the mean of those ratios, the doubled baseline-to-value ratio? 2.18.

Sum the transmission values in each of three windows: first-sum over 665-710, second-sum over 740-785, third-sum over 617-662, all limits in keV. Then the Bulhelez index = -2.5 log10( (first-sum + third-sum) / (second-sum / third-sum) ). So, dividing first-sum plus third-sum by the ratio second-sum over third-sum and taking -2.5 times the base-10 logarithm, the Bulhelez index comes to -6.14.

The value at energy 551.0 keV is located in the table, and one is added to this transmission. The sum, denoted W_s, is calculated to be 7.4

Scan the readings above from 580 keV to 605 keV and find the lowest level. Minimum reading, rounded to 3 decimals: 6.077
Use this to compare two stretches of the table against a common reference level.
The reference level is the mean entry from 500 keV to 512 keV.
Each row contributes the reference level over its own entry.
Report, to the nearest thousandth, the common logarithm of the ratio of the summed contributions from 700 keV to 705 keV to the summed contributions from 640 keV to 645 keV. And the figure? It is -0.055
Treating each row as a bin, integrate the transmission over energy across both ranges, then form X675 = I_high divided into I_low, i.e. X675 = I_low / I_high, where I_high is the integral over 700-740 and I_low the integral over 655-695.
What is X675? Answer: 0.87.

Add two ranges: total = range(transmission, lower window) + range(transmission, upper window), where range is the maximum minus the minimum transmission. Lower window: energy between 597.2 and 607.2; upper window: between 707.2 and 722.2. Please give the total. 1.3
